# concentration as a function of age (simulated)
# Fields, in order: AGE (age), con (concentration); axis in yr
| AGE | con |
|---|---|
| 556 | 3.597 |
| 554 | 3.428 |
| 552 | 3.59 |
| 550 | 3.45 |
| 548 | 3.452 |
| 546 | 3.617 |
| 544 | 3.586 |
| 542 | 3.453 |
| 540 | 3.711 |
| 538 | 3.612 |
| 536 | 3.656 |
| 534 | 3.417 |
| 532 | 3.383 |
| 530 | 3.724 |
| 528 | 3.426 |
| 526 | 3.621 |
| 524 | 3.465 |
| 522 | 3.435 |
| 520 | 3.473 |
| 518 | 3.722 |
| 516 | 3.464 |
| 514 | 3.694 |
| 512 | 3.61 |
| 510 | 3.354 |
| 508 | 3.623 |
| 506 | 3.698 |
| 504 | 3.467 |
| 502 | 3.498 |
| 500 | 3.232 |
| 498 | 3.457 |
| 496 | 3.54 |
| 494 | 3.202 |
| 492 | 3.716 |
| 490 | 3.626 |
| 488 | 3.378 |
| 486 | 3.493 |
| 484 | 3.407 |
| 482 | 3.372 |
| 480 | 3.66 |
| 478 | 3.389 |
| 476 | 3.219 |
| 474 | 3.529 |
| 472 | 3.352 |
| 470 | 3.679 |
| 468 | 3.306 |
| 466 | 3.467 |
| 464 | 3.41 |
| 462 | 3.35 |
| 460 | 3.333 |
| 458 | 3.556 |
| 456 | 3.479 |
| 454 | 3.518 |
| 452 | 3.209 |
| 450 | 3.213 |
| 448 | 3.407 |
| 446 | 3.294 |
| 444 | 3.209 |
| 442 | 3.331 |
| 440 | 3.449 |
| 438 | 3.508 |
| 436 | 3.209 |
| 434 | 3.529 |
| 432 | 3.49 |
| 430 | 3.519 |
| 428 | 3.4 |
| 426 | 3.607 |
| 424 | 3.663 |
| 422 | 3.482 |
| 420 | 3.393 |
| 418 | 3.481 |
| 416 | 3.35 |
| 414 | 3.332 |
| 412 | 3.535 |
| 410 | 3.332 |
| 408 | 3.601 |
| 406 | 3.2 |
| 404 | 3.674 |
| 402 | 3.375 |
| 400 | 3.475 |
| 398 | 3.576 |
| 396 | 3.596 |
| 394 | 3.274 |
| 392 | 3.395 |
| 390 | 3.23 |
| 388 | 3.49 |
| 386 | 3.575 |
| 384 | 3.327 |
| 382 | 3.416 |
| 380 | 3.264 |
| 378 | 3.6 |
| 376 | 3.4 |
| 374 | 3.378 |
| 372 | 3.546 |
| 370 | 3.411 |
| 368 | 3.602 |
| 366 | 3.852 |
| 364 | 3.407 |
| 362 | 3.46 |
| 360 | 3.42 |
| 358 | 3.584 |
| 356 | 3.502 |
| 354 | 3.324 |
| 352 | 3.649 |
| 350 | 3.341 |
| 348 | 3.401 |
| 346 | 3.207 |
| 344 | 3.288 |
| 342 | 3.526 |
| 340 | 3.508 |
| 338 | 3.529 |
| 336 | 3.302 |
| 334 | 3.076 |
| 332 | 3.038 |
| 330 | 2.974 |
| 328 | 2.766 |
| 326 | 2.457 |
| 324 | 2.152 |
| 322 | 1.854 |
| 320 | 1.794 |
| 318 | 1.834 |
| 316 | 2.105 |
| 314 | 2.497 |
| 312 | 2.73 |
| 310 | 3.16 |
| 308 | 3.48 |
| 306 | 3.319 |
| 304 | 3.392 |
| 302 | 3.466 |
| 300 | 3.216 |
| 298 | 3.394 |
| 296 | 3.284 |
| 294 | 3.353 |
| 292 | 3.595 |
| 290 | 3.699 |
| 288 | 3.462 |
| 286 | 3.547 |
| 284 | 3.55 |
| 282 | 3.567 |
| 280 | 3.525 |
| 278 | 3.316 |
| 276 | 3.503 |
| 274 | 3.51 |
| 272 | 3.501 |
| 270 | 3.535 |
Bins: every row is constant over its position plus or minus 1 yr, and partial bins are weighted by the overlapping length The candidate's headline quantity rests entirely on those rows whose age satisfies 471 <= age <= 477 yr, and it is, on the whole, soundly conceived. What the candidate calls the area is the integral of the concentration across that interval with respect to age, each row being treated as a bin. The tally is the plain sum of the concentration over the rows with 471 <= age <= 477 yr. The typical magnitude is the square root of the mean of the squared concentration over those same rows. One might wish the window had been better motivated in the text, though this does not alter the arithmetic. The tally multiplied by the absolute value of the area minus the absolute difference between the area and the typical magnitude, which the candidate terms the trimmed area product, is 34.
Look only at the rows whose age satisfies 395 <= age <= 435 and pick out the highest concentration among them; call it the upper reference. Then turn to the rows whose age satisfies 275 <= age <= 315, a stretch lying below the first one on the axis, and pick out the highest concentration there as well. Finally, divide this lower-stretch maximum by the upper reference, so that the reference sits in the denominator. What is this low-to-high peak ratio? 1.007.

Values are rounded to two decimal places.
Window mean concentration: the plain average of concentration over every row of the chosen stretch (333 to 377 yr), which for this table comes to 3.44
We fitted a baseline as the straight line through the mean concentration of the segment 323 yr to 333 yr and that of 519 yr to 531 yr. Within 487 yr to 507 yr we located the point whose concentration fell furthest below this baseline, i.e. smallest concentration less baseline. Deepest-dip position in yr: 494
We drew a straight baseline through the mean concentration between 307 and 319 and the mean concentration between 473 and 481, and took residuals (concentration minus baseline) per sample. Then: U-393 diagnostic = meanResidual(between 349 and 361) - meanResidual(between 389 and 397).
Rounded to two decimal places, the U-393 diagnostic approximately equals 0.29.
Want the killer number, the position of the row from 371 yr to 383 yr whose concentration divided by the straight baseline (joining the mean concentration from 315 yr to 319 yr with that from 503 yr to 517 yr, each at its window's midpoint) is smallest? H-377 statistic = 380 yr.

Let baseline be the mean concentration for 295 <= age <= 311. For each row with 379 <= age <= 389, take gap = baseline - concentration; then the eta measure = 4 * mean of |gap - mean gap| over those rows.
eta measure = 0.38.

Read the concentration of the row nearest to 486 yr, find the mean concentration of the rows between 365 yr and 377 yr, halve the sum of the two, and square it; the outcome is 12.3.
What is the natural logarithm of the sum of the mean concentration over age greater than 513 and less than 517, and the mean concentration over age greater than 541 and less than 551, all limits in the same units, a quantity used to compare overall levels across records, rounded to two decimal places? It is 1.96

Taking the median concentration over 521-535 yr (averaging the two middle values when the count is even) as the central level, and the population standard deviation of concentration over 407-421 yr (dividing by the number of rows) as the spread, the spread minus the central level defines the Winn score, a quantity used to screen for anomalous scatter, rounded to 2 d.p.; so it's -3.34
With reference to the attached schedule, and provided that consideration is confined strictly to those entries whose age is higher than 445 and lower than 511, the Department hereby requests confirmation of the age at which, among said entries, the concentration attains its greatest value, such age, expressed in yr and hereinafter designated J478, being 492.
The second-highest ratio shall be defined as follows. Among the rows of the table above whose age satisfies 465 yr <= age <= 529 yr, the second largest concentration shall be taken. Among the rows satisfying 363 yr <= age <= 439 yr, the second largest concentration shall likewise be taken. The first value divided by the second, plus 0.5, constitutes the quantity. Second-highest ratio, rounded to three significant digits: 1.51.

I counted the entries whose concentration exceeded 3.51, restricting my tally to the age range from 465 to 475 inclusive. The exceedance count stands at 2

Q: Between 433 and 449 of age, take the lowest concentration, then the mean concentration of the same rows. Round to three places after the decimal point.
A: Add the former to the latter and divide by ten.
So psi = 0.658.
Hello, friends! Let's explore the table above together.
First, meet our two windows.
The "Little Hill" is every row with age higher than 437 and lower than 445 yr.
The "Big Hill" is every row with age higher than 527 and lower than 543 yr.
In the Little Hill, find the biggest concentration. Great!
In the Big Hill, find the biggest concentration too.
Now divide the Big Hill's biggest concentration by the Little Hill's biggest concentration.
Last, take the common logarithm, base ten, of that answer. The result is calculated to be 0.026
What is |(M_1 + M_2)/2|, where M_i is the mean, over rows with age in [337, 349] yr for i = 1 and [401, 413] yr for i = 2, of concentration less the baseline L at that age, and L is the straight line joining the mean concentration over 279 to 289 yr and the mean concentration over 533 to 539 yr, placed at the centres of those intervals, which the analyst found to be 0.11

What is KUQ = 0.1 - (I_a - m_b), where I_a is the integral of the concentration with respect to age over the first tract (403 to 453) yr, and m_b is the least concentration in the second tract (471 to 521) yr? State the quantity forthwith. -168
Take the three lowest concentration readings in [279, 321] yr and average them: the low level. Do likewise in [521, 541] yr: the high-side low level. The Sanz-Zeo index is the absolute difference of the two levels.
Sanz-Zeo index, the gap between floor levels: 1.5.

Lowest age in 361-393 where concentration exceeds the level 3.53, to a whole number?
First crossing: 366 yr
